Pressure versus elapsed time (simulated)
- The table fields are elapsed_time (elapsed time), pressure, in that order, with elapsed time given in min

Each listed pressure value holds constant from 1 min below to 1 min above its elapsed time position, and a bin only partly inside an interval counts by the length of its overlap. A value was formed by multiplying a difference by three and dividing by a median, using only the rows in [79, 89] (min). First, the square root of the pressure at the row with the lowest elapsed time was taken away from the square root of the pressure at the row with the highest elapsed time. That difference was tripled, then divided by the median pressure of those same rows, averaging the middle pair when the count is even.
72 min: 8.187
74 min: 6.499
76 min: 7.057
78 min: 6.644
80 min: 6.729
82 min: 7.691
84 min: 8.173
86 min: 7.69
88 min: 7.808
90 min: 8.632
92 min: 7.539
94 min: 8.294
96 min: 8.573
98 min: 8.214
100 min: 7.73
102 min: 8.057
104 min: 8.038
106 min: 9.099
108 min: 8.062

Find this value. 0.078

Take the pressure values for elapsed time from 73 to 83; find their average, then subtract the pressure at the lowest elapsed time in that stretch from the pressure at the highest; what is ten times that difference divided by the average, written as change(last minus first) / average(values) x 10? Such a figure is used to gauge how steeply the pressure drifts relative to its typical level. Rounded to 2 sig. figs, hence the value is 1.7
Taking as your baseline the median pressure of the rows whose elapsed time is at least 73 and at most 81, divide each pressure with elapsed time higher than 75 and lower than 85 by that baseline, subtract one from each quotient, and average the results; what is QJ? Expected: 0.086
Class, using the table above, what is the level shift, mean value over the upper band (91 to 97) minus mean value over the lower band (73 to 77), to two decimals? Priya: 1.36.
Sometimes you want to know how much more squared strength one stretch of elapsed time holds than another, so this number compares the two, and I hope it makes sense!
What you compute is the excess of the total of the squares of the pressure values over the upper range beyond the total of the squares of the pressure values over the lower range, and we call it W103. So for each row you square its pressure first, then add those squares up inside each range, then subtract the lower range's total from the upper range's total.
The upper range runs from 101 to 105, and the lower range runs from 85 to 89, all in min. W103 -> 9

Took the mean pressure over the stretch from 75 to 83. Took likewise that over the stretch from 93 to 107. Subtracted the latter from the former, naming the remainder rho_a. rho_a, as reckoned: -1.3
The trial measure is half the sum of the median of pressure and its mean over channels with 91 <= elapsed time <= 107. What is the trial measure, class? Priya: 8.2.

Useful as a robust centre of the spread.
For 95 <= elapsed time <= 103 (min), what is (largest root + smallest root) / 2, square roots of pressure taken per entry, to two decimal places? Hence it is 2.85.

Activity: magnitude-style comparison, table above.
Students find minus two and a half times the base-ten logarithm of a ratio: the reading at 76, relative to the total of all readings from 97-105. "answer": 1.64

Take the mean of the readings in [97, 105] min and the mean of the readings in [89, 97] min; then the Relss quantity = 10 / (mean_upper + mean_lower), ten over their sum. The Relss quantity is 0.61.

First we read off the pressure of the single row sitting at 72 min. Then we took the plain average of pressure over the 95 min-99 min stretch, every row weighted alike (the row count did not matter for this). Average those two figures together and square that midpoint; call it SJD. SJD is 69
